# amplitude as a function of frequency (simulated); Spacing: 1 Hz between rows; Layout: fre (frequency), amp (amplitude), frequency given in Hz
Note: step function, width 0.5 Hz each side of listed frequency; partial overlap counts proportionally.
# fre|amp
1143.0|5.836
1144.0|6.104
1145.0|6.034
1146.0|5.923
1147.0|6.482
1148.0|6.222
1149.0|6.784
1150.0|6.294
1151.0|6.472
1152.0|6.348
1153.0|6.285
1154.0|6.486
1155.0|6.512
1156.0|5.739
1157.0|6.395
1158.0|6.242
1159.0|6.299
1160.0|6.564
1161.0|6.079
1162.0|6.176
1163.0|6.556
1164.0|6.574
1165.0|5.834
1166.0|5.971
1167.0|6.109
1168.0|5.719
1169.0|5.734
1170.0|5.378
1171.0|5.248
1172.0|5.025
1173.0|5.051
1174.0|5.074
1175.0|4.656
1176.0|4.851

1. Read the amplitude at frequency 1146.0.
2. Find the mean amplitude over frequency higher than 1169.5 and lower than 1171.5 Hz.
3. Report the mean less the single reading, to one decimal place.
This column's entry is -0.6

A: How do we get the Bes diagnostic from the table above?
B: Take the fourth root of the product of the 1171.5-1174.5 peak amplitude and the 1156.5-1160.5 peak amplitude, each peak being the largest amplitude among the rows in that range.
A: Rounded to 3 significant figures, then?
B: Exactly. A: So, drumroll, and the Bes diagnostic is 2.40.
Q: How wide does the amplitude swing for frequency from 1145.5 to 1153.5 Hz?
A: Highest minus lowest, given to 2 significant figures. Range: 0.86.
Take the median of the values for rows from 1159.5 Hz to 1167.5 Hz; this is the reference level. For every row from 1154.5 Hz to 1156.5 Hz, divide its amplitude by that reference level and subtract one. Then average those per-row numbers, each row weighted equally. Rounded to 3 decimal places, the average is -0.003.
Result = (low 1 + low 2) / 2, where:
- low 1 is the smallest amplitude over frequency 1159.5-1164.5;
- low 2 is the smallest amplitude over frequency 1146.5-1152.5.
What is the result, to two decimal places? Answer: 6.15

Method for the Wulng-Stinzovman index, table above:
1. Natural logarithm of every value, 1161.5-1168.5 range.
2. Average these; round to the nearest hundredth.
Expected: 1.81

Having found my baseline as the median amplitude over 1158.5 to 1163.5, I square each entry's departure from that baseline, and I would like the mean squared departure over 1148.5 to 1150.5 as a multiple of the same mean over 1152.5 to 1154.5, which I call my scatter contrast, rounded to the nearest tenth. 6.7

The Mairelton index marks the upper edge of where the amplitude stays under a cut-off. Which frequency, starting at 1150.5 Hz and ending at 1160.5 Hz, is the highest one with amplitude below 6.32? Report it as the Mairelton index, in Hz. 1159.0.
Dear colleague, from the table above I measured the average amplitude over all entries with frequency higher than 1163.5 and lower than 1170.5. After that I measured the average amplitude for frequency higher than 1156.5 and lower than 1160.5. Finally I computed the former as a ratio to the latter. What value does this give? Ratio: 0.93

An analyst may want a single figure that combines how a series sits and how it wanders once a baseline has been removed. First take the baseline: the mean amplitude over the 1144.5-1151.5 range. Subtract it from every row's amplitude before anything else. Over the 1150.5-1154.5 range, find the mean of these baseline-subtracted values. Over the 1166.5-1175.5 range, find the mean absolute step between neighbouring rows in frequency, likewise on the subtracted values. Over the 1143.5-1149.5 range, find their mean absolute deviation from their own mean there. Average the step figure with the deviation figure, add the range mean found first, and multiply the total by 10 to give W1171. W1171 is 3.1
